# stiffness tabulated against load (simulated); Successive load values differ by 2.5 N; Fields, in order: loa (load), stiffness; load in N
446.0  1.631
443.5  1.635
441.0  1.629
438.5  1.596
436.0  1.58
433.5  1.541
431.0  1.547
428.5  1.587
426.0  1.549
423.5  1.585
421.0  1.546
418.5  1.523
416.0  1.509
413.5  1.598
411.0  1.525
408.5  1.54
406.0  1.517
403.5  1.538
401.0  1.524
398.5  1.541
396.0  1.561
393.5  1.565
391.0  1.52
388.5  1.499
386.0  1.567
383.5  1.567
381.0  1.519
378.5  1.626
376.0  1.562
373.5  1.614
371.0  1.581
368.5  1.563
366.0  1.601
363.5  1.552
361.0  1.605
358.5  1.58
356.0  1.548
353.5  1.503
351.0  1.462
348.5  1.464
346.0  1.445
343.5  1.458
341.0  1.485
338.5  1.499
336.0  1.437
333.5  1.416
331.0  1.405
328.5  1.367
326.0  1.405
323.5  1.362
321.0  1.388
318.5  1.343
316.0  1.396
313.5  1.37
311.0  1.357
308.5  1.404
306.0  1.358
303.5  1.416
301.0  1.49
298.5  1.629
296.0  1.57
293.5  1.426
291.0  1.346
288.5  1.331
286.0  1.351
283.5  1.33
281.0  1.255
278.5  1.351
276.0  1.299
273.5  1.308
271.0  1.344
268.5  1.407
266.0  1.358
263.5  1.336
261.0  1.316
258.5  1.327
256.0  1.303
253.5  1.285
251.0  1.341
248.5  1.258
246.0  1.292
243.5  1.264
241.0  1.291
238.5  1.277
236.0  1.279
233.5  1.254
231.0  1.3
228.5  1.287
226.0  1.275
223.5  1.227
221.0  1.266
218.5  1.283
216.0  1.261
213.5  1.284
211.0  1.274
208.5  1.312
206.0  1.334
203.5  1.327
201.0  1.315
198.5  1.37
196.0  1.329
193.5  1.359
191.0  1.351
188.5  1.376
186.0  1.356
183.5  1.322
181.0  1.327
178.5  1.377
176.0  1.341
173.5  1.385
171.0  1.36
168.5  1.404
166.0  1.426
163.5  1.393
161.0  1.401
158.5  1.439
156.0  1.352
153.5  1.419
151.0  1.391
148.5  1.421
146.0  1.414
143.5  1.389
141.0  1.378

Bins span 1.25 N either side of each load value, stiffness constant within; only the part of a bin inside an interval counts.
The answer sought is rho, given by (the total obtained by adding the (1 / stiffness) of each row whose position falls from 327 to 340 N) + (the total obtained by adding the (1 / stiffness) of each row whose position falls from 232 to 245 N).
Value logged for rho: 7.44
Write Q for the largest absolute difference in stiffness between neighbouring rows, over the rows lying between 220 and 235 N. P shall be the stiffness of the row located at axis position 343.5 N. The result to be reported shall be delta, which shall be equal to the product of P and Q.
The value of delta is 0.07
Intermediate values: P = 1.458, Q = 0.048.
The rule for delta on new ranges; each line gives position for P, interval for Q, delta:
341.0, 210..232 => 0.07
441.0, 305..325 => 0.09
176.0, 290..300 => 0.19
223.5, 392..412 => 0.03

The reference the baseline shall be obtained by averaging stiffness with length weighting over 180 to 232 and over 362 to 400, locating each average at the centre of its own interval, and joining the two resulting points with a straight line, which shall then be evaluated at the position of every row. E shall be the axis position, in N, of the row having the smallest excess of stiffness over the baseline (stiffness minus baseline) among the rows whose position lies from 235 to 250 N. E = 248.5 N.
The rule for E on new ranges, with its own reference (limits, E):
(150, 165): 156.0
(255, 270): 256.0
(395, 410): 406.0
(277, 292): 281.0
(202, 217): 216.0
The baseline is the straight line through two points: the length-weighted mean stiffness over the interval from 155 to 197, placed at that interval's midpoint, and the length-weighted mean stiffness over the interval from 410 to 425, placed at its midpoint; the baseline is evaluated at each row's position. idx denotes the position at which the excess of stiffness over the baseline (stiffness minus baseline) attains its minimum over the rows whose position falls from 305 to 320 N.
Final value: 318.5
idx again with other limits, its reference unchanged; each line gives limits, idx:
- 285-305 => 288.5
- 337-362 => 346.0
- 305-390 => 318.5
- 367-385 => 381.0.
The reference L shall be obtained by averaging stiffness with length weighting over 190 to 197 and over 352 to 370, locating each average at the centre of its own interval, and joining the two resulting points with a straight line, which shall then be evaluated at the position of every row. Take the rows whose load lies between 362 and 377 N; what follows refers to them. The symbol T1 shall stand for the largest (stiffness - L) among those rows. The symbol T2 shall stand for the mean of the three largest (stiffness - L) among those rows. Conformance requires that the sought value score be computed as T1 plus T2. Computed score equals 0.06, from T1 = 0.03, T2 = 0.02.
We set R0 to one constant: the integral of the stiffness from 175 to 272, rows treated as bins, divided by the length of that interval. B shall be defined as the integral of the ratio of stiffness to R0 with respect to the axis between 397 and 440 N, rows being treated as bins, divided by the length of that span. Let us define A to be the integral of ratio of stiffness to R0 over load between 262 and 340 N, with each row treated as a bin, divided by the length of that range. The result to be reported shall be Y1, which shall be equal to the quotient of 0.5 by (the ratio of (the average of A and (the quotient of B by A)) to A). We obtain 0.487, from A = 1.06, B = 1.18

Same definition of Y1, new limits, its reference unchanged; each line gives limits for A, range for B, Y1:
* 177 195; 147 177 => 0.500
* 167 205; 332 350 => 0.489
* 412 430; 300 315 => 0.569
